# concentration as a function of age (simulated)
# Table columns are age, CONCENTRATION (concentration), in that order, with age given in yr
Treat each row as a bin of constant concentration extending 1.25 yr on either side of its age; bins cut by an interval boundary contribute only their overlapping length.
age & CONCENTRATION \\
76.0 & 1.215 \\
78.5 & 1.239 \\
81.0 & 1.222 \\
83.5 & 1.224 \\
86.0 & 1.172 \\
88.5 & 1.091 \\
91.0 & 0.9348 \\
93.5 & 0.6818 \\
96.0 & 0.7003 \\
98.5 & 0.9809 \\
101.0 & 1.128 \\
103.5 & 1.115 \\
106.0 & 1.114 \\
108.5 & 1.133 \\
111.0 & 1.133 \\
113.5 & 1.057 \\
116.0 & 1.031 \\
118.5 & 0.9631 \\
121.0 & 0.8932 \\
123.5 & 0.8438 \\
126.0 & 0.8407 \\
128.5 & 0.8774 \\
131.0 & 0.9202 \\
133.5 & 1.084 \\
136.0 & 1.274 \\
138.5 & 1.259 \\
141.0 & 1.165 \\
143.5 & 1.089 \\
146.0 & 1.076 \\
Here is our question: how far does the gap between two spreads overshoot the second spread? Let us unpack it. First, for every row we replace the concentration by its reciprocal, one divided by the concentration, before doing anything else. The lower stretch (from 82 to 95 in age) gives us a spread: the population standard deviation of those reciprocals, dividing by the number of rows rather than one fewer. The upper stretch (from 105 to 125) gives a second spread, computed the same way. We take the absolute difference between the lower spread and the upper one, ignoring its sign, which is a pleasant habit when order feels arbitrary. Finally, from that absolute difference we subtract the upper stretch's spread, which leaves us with 0.024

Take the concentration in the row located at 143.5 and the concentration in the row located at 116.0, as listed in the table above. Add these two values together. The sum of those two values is 2.12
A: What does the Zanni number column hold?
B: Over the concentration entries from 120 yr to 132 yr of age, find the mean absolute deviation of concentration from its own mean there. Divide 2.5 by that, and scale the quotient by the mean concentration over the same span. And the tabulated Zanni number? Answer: 83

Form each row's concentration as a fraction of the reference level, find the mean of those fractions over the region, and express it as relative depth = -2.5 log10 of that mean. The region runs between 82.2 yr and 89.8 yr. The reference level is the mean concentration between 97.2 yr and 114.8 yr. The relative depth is -0.07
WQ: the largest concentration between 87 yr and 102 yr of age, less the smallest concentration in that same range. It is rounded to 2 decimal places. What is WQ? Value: 0.45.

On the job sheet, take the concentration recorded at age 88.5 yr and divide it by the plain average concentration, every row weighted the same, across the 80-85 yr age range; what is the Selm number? 0.89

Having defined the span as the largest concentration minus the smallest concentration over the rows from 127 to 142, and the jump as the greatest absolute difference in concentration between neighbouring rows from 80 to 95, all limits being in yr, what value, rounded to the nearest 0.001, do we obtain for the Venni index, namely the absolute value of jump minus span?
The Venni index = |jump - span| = 0.144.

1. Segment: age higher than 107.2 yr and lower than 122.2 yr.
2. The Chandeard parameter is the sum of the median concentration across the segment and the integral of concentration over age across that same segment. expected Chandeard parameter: 16.6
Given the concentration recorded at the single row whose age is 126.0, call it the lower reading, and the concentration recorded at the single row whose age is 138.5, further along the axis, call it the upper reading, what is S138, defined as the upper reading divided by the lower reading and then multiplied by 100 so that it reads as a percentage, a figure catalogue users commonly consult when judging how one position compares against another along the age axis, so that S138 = 150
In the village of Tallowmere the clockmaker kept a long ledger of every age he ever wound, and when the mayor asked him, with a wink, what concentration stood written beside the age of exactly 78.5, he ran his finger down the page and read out 1.239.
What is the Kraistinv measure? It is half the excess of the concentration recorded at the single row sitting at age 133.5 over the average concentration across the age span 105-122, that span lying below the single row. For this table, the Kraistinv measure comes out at 0.02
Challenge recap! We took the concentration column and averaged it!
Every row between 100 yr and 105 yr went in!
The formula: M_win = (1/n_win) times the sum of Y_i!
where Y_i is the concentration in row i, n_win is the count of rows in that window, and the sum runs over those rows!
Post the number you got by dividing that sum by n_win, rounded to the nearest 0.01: 1.12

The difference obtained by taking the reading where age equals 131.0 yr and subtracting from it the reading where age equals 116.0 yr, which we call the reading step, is -0.11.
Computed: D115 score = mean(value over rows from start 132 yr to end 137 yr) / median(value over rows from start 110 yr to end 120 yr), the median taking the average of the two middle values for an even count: 1.1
